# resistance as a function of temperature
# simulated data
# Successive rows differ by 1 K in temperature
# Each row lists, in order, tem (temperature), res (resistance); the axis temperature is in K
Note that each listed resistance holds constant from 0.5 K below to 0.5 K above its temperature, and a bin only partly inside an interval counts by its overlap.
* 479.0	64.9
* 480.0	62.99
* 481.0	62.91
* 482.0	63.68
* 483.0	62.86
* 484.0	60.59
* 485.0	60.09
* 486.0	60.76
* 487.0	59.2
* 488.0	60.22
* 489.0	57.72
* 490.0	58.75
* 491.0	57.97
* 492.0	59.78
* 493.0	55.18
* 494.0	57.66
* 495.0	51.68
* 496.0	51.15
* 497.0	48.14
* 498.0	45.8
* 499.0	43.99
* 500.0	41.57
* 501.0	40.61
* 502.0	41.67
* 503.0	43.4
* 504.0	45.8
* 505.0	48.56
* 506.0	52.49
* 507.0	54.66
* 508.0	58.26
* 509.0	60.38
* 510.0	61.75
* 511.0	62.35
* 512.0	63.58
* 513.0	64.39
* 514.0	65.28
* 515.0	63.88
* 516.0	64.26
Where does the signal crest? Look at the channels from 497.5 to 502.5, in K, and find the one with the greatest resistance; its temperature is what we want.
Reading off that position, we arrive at 498.0 K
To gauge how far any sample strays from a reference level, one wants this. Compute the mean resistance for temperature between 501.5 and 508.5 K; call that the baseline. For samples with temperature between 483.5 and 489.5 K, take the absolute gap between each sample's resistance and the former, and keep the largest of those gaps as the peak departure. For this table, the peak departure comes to 11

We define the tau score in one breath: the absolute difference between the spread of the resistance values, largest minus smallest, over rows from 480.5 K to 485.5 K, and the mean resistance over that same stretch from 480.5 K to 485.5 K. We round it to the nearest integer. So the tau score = 58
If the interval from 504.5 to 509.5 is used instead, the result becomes 43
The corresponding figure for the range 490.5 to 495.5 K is 48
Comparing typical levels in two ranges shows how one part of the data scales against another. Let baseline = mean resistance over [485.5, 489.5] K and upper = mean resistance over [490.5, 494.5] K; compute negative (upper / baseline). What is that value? -0.97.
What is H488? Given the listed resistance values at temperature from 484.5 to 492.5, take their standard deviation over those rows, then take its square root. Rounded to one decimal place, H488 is 1.0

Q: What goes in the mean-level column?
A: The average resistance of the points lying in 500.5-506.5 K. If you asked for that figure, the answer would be 45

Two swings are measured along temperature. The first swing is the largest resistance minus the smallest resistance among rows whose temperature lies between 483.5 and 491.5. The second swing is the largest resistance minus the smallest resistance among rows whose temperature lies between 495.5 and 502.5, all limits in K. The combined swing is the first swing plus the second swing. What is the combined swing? 13.6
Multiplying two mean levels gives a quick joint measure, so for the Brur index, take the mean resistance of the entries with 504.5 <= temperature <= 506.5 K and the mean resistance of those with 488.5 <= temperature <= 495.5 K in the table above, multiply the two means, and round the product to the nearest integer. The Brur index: 2878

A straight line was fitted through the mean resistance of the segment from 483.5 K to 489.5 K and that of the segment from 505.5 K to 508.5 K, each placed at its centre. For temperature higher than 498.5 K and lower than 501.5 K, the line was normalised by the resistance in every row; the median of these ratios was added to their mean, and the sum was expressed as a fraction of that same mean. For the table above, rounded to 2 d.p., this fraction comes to 2.01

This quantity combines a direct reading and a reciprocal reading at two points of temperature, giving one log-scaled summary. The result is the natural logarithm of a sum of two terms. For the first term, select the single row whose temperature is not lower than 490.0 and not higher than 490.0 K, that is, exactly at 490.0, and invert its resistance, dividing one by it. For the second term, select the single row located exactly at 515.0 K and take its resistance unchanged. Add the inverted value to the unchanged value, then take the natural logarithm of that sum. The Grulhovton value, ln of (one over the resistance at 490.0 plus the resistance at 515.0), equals 4.16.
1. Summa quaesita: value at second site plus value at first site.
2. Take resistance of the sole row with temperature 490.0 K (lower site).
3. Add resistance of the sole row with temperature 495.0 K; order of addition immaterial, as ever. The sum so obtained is 110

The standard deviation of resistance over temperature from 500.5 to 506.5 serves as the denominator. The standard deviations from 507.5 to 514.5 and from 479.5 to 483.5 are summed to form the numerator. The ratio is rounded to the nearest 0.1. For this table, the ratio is 0.6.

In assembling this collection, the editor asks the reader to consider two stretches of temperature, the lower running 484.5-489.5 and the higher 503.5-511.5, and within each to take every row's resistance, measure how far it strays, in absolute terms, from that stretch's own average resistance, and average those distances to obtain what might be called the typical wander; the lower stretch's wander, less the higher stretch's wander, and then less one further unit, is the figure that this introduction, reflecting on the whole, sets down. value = -5.2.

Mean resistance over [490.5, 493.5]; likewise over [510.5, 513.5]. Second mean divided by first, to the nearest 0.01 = 1.10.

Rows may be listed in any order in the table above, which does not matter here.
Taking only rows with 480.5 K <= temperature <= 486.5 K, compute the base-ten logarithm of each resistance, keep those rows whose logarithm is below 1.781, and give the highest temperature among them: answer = 485.0 K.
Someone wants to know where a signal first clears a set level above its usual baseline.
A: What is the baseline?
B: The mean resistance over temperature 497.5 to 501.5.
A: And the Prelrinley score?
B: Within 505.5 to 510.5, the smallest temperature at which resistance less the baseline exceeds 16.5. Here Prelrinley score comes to 509.0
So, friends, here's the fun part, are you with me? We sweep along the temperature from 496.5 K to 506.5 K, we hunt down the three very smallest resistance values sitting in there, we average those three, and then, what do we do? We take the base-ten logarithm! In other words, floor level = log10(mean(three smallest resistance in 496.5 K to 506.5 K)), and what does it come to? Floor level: 1.62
